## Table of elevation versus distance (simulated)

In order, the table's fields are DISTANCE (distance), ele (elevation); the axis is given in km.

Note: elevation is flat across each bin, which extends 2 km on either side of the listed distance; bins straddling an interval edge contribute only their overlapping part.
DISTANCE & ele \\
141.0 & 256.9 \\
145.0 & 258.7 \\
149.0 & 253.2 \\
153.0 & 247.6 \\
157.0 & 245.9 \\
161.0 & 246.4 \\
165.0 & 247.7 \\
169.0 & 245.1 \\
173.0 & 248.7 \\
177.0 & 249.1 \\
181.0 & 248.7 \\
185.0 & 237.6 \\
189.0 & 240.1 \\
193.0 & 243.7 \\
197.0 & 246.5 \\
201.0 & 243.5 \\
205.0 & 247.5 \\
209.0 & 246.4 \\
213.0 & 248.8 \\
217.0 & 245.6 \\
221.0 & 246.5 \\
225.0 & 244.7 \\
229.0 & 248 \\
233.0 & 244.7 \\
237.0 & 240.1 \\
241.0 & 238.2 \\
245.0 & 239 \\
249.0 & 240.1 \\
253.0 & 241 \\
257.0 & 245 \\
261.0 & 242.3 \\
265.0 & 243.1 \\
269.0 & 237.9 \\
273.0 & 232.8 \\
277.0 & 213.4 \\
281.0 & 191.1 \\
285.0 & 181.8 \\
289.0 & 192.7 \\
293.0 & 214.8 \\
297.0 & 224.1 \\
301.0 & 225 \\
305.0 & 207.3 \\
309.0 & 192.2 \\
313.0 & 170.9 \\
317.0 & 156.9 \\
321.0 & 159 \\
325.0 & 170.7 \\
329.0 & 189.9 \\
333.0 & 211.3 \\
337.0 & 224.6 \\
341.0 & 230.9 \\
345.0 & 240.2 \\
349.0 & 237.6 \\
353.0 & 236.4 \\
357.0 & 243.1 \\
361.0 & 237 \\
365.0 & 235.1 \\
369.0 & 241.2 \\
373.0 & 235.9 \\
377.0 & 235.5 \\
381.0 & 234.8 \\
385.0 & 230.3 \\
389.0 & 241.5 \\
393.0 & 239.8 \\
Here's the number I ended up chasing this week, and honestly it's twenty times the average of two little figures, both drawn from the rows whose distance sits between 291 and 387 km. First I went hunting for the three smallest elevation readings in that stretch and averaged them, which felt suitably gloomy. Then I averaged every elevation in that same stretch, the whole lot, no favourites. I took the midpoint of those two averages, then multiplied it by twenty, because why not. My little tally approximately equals 3782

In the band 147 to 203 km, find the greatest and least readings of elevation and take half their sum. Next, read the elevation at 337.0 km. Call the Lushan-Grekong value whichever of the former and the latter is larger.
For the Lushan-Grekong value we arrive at 245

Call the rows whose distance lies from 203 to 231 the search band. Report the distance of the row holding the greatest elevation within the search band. 213.0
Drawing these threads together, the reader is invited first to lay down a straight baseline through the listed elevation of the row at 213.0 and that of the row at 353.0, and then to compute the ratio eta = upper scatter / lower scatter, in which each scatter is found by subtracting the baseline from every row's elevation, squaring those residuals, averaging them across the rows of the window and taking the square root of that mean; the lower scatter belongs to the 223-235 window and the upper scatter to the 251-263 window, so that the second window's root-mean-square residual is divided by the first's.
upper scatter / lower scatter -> 1.2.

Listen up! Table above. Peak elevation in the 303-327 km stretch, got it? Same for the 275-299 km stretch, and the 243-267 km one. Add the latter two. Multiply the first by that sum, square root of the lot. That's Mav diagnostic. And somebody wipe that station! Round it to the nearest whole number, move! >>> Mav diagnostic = 312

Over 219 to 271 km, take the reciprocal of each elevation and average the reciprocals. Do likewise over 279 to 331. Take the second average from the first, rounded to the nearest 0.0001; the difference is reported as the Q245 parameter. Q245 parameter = -0.0012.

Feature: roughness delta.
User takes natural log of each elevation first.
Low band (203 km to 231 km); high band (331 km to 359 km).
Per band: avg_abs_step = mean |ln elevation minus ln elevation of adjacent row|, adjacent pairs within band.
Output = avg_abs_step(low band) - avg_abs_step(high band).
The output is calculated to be -0.020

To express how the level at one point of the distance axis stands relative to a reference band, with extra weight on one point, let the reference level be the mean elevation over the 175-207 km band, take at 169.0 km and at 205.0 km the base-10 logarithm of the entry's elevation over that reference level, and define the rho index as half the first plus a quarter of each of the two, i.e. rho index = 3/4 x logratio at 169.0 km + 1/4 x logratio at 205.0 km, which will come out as 0.002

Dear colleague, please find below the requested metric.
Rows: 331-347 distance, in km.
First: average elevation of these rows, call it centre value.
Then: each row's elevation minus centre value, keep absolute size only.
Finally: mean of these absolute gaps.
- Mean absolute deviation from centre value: 9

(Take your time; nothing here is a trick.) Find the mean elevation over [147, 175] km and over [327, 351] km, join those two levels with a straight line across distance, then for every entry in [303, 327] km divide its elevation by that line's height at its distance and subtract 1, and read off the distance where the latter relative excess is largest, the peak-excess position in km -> 305.0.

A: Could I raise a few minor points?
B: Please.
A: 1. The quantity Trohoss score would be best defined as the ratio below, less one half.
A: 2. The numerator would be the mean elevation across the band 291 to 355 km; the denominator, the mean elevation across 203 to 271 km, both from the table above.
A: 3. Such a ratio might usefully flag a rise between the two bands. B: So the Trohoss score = 0.35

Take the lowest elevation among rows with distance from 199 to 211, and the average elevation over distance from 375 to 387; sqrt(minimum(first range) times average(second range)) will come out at 238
